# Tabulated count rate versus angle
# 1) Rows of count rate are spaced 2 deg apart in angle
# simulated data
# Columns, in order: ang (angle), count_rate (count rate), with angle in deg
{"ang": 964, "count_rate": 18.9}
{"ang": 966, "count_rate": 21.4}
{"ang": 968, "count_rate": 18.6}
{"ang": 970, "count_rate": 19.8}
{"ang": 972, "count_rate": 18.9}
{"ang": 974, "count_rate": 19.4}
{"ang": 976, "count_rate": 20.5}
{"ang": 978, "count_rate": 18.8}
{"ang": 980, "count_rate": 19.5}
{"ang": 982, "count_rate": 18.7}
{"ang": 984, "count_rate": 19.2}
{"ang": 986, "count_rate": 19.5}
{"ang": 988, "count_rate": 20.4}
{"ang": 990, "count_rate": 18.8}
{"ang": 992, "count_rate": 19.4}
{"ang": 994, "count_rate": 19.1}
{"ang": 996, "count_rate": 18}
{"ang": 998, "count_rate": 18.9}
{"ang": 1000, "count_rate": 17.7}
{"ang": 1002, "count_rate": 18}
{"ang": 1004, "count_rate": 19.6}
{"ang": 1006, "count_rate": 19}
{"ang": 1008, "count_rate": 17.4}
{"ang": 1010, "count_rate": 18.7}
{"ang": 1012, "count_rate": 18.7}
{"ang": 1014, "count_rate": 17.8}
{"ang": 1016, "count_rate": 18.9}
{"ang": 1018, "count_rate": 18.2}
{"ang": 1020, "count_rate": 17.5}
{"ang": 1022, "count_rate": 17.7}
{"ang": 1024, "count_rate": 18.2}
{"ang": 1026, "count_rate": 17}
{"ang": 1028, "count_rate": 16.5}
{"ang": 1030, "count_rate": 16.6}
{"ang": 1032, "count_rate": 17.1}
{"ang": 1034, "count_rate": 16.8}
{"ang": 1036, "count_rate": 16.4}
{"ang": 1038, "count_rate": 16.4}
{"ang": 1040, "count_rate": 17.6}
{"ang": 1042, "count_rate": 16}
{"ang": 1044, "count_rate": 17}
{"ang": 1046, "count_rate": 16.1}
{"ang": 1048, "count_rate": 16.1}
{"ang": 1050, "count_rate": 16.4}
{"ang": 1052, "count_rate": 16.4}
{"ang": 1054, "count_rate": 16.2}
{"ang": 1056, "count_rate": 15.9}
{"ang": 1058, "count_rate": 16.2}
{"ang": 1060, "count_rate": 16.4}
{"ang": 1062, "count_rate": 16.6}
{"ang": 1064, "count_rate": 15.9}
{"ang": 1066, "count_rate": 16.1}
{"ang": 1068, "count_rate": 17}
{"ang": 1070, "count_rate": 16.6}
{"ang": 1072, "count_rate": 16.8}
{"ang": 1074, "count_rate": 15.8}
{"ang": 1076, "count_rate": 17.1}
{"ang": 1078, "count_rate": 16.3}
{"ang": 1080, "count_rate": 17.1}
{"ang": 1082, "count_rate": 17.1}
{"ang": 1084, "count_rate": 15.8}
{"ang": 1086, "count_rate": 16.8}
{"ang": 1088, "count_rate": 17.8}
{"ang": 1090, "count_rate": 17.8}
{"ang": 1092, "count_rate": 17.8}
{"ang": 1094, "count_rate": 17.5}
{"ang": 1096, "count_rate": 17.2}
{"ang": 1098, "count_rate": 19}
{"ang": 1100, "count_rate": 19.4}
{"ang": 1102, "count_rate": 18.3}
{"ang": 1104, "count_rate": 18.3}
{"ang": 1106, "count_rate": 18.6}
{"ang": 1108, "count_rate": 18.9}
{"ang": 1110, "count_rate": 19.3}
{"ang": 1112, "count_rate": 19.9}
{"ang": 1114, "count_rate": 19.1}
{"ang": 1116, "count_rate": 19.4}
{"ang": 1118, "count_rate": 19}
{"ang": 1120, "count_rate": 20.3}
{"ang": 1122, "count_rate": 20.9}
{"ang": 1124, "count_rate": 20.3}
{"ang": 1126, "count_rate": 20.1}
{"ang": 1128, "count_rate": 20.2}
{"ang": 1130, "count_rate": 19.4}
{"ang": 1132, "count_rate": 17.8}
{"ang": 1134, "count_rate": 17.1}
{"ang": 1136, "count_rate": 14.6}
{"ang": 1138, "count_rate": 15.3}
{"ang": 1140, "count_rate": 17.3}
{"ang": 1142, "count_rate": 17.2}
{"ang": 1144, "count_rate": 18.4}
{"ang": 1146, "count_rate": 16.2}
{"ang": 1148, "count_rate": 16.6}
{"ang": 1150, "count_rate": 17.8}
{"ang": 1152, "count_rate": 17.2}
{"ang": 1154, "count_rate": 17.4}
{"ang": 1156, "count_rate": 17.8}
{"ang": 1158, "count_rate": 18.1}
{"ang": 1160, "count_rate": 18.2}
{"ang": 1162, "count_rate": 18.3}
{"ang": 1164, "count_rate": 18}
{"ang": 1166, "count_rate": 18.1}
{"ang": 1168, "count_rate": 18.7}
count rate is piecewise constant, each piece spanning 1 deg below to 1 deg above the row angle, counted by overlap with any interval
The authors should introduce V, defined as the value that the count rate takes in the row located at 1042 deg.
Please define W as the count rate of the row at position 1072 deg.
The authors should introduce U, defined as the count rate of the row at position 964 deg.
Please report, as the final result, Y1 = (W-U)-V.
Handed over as -18.1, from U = 18.9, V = 16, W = 16.8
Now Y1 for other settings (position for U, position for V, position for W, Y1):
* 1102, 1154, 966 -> -14.3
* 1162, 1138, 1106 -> -15.0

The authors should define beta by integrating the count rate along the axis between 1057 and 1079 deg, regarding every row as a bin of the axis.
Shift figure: 362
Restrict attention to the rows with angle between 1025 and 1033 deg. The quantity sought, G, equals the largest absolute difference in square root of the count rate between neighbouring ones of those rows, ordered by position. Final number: 0.06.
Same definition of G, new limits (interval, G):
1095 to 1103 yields 0.21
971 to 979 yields 0.19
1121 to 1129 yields 0.07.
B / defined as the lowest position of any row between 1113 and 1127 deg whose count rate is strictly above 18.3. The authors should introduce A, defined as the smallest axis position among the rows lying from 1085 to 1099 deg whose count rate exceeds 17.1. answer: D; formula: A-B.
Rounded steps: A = 1088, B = 1114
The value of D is -26 deg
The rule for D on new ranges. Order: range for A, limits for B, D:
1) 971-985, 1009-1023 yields -38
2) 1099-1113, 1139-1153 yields -44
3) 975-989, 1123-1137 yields -148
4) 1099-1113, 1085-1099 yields 2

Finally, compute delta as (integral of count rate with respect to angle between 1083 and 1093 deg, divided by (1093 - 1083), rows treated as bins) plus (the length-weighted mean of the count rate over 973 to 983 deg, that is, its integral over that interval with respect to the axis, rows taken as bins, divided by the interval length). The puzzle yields 36.6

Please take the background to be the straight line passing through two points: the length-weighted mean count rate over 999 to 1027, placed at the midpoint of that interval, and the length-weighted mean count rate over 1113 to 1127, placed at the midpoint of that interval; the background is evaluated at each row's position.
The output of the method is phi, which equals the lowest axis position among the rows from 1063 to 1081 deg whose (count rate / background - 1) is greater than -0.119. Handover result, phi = 1068 deg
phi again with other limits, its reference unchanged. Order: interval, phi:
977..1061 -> 978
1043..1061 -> 1044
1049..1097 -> 1068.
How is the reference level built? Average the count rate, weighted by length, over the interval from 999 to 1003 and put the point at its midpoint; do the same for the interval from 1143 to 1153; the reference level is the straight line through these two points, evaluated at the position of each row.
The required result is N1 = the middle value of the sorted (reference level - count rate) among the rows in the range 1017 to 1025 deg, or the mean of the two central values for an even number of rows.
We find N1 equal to -0.2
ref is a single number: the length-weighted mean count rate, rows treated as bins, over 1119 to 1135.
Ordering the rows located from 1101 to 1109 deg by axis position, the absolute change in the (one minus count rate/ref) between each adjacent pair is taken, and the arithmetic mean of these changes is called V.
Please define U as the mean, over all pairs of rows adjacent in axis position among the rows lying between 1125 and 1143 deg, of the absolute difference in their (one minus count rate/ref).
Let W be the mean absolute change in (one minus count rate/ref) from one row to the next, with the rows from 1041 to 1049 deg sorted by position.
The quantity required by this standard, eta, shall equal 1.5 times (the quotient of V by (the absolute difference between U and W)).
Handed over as 0.7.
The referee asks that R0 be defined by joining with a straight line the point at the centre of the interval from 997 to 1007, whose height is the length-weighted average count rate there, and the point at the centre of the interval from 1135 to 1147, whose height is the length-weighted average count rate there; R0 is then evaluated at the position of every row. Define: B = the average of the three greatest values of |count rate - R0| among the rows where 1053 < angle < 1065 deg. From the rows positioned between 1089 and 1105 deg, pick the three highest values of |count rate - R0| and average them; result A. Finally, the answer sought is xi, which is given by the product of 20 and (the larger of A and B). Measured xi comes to 36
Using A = 1.8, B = 1.8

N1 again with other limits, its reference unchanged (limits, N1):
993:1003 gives -0.2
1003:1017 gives -0.9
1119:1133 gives -2.9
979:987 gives -1.4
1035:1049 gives 1.3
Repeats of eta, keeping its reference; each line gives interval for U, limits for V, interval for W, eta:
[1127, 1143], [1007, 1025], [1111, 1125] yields 1.9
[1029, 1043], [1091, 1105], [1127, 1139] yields 1.6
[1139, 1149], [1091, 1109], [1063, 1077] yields 2.7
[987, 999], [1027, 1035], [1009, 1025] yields 1.4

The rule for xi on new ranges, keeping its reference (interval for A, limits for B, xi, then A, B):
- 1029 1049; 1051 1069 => 38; 1.9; 1.8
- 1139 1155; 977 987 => 30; 1.5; 0.5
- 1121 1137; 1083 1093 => 74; 3.7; 0.9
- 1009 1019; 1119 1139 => 74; 0.4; 3.7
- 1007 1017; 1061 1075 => 34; 0.8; 1.7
